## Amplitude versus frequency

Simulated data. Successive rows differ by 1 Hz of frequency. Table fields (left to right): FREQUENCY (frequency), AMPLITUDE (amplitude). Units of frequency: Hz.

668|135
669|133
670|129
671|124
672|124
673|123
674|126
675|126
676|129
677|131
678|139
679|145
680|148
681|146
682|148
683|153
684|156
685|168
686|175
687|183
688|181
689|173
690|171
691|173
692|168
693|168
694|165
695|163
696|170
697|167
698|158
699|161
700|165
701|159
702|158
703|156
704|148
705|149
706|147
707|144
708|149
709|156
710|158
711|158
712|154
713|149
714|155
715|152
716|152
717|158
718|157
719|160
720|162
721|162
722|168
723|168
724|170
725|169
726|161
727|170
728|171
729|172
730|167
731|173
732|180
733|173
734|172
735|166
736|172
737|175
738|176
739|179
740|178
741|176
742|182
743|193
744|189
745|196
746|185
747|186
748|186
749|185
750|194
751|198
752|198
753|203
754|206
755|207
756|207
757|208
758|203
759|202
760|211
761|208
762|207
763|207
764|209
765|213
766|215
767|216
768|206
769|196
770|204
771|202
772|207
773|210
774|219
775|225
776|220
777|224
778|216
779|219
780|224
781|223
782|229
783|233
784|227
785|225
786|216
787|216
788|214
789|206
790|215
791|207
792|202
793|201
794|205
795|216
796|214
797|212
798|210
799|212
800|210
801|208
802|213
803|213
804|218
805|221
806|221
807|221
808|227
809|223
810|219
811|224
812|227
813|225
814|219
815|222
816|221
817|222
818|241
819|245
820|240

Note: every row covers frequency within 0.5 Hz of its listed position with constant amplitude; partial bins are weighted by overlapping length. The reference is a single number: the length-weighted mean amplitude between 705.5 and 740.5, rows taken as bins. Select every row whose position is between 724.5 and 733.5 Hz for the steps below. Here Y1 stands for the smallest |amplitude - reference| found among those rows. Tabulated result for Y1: 3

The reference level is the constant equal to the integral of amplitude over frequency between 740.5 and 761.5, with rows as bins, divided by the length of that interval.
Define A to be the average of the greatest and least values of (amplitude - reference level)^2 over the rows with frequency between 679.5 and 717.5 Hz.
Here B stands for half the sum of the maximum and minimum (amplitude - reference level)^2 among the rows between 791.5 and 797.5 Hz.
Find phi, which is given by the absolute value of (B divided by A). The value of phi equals 0.1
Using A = 1458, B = 204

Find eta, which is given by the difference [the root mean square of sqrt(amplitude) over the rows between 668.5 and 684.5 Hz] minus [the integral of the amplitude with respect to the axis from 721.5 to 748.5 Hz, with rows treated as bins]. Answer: -4741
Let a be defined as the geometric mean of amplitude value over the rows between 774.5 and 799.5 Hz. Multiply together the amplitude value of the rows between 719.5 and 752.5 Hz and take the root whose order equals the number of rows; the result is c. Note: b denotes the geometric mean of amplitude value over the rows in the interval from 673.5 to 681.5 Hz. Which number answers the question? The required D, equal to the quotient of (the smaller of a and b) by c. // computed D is 0.8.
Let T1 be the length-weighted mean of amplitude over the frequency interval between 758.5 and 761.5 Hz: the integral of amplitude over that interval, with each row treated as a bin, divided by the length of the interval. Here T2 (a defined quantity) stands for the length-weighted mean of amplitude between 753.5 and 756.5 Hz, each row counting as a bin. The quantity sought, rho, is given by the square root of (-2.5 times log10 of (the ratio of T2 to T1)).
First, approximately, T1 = 207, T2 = 207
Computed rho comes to 0.0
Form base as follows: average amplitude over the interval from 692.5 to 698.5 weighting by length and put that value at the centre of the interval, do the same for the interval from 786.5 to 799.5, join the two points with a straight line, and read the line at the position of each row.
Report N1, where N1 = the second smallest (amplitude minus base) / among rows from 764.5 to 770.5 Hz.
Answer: 5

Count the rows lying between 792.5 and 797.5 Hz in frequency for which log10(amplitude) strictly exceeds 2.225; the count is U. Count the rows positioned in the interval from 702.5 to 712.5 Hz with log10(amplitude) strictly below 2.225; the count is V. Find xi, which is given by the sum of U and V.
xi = 15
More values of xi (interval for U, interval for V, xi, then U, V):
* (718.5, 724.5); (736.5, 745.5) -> 3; 3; 0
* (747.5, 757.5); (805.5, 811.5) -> 10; 10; 0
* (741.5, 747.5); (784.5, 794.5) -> 6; 6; 0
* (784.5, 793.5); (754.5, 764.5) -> 9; 9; 0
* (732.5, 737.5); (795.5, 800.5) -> 4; 4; 0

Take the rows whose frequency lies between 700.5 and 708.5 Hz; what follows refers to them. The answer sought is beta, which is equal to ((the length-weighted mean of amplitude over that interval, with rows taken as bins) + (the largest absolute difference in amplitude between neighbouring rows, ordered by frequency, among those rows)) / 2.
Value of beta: 80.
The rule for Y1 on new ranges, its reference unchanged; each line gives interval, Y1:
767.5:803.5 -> 32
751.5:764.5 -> 34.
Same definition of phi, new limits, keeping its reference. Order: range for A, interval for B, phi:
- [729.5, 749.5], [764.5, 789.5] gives 1.5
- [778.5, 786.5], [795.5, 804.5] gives 0.3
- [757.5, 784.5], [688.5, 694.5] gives 1.1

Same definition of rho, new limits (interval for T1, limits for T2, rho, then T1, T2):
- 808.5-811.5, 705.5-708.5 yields 0.7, 222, 147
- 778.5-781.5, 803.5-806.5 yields 0.1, 222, 220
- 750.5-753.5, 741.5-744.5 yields 0.3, 200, 188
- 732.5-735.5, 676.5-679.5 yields 0.5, 170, 138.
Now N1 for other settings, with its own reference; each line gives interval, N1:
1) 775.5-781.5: 15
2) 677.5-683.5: -13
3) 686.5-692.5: 8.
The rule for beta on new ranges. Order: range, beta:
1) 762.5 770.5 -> 109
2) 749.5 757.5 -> 104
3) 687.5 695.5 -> 89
